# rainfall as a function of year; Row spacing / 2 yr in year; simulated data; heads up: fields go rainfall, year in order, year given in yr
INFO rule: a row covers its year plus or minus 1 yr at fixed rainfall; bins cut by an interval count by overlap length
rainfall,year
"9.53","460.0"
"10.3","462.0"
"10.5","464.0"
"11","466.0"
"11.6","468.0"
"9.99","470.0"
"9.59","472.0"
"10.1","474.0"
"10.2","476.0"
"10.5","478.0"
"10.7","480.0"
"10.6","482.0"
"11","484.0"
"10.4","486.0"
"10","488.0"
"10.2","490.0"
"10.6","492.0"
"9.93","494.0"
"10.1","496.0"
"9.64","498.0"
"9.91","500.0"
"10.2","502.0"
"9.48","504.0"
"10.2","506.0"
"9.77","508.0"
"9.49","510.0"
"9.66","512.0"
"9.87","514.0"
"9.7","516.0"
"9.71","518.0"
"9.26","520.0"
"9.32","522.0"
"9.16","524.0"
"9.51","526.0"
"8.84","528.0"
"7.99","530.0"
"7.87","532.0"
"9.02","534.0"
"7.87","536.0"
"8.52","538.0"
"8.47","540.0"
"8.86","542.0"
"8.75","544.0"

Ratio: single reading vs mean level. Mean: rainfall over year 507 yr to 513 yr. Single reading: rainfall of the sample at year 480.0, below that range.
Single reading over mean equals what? 1.11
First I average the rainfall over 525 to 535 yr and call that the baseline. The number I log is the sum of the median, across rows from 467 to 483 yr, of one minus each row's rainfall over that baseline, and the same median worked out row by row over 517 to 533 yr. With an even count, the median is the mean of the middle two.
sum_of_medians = -0.26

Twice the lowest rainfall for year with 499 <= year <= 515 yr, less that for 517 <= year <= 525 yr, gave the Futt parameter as 9.8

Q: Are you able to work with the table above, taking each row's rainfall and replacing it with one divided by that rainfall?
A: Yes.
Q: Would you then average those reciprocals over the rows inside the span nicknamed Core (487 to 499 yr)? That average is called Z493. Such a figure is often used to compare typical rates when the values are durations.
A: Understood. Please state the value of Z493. 0.099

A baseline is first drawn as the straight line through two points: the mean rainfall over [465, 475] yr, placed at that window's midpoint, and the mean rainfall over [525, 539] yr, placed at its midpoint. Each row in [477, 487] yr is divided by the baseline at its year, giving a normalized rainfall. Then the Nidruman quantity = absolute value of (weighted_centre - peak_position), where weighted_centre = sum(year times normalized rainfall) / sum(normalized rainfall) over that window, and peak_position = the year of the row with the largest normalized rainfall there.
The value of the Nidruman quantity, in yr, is 2.0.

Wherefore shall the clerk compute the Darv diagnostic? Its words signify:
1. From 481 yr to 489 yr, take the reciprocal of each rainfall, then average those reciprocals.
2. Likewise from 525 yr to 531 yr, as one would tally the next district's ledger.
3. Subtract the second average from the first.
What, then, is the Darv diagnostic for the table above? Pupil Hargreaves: -0.019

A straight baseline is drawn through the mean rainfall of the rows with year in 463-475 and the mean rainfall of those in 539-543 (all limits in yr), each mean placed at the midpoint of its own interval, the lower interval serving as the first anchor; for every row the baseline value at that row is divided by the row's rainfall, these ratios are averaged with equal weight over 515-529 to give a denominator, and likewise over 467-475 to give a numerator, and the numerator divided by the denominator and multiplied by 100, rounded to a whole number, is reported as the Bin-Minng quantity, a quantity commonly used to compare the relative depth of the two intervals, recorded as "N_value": 104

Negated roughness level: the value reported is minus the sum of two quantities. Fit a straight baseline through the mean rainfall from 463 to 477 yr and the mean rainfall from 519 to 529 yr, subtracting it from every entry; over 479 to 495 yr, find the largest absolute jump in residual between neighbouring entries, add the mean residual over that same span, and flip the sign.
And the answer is -1.01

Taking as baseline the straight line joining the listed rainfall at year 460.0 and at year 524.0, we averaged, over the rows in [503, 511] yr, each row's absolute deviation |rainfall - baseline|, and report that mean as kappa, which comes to 0.5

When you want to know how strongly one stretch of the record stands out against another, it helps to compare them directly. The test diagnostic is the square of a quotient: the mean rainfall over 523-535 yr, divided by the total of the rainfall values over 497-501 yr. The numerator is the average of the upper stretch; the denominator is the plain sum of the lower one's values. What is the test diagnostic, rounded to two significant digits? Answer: 0.20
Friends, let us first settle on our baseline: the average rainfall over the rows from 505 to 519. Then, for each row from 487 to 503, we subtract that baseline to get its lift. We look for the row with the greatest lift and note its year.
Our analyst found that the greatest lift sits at 492.0 yr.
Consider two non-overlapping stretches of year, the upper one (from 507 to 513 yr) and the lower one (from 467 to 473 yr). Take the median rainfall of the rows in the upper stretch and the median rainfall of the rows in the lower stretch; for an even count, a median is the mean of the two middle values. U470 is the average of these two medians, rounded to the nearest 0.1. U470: 9.8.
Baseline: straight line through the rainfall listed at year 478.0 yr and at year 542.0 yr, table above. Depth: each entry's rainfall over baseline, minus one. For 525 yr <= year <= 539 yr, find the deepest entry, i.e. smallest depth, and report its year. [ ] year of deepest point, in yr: 532.0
